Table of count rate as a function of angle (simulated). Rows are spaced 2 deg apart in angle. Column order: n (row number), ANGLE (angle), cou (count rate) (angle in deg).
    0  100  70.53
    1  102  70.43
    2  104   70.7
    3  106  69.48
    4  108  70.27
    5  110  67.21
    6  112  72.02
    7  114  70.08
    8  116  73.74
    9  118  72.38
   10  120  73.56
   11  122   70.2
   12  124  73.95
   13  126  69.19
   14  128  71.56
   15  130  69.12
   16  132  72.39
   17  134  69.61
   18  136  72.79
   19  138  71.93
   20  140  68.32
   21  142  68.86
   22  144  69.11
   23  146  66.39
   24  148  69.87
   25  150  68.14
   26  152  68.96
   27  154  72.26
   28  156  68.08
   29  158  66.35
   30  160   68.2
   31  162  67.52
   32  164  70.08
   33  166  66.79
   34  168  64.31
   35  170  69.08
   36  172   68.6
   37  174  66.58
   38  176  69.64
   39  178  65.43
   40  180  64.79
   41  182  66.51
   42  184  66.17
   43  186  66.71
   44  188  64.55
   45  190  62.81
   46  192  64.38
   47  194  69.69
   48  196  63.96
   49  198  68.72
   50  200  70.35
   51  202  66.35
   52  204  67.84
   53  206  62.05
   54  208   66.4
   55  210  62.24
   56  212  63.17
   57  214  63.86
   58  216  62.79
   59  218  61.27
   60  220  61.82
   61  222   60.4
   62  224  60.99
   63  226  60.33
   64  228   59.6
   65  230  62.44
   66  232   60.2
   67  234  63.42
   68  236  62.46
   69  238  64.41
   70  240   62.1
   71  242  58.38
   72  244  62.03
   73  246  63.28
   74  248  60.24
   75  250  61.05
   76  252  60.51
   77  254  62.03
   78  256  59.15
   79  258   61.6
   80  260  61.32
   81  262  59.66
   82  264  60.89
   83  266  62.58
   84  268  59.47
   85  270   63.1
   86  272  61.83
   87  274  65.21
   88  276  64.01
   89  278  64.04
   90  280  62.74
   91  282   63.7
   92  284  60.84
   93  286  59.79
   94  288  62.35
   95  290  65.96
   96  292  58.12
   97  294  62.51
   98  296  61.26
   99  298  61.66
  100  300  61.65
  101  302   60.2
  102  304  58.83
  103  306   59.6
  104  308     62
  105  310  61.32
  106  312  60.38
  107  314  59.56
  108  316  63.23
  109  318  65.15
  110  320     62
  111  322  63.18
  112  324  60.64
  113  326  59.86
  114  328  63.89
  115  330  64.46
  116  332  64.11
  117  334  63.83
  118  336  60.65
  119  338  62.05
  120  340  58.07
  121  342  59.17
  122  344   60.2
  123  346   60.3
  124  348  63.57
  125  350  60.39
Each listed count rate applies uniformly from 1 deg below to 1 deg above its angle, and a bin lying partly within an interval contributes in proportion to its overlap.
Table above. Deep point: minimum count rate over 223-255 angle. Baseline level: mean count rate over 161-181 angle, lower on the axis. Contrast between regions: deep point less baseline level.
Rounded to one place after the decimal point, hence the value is -8.9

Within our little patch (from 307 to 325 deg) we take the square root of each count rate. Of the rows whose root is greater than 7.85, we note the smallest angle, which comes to 308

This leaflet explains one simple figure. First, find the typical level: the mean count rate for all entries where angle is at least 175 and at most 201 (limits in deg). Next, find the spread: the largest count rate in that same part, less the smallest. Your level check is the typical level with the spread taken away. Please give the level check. 58.9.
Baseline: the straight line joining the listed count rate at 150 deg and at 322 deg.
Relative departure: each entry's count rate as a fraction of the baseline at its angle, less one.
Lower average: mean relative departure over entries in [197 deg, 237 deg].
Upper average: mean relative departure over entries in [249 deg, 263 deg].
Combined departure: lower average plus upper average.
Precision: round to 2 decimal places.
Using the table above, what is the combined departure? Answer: -0.11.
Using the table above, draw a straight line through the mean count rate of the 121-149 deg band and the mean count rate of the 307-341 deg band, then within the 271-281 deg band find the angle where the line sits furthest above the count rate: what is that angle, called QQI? 272 deg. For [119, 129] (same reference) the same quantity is 126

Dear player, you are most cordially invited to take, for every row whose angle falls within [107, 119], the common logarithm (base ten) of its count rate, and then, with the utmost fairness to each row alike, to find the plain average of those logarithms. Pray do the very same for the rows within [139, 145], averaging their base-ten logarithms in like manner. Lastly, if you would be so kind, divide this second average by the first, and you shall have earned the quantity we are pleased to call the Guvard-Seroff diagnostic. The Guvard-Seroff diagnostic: 0.99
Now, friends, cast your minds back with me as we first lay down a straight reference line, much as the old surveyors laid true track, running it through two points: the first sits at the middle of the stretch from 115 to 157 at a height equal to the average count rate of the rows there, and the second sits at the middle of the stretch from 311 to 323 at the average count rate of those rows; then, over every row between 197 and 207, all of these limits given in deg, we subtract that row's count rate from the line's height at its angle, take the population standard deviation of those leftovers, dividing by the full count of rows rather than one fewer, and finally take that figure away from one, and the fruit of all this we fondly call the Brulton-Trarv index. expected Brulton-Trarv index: -1.7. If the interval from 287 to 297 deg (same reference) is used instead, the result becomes -1.5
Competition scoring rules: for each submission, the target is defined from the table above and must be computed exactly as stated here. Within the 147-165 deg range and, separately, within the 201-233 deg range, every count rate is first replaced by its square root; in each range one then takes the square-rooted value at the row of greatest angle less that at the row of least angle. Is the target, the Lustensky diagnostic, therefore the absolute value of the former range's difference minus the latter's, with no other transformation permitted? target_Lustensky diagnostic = 0.40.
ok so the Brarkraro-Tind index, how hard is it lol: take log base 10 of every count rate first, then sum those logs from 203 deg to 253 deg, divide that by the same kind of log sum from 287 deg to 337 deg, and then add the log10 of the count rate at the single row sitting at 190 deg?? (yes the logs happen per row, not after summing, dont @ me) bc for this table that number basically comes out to 2.799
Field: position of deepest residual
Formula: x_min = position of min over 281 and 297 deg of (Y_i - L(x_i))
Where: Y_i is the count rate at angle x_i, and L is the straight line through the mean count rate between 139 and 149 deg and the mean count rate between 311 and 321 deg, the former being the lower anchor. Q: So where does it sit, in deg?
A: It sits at 292 deg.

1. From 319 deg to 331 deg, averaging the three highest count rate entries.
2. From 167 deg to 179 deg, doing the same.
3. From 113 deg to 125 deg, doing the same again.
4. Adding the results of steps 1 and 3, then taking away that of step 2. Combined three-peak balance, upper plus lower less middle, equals 68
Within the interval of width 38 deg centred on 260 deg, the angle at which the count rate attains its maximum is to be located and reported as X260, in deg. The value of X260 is 274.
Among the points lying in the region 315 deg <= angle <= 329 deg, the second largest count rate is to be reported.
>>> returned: 63.89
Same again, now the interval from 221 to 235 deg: 62.44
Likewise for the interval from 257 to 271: 62.58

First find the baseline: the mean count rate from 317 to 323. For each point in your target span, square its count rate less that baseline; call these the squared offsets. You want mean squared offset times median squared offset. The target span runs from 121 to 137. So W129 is 3434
